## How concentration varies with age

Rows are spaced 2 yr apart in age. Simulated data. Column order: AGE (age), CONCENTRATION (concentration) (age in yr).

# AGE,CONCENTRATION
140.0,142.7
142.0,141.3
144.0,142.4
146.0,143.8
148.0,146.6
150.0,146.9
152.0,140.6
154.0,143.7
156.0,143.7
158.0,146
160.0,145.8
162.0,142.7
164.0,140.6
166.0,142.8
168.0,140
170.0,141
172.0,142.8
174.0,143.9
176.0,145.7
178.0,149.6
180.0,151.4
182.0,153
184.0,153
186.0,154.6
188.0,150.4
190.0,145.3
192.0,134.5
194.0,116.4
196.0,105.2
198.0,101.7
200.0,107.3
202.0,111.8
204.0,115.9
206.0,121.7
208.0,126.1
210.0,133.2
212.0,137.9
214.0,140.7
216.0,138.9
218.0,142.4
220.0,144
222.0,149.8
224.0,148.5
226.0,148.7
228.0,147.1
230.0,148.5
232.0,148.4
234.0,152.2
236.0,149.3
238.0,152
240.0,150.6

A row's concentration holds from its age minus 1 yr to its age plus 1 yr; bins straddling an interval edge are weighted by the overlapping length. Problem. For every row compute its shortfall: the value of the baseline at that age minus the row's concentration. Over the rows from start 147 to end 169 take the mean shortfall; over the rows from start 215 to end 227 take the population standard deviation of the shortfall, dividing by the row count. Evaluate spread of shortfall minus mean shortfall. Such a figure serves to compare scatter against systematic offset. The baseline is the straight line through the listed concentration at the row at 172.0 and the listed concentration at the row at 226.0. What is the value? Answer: 5.9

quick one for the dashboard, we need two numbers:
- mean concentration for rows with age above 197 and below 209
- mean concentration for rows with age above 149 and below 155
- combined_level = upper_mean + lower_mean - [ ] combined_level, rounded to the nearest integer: 258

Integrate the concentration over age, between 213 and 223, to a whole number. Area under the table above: 1432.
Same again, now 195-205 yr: 1084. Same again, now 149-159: 1442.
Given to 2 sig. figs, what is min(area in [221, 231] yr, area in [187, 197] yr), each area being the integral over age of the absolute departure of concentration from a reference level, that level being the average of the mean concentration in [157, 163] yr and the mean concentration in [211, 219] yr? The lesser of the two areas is 61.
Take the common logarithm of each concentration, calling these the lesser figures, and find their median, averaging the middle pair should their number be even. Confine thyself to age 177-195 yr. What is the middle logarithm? 2.177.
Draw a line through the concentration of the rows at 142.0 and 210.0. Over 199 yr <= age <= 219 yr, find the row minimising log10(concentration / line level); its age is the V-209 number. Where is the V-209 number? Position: 200.0 yr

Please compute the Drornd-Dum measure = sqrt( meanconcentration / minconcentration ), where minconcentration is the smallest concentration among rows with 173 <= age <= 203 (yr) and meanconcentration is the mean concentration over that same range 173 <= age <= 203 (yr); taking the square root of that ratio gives 1.15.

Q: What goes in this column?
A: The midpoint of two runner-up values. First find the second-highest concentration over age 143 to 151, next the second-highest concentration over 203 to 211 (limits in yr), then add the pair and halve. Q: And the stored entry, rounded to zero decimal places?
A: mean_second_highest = 136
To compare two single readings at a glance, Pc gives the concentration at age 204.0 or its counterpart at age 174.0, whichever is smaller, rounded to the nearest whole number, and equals 116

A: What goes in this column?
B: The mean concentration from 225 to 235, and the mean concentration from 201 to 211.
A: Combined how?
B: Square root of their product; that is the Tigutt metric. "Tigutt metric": 135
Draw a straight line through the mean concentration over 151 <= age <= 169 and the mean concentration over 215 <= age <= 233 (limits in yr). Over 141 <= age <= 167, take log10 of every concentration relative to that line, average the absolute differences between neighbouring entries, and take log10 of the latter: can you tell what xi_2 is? -2.21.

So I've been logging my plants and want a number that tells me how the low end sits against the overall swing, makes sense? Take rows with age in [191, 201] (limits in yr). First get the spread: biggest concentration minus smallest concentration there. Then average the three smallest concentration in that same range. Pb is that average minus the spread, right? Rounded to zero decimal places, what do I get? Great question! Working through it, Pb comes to 72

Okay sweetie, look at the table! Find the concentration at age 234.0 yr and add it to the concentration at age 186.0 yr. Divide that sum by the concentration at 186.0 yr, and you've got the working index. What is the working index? 1.98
